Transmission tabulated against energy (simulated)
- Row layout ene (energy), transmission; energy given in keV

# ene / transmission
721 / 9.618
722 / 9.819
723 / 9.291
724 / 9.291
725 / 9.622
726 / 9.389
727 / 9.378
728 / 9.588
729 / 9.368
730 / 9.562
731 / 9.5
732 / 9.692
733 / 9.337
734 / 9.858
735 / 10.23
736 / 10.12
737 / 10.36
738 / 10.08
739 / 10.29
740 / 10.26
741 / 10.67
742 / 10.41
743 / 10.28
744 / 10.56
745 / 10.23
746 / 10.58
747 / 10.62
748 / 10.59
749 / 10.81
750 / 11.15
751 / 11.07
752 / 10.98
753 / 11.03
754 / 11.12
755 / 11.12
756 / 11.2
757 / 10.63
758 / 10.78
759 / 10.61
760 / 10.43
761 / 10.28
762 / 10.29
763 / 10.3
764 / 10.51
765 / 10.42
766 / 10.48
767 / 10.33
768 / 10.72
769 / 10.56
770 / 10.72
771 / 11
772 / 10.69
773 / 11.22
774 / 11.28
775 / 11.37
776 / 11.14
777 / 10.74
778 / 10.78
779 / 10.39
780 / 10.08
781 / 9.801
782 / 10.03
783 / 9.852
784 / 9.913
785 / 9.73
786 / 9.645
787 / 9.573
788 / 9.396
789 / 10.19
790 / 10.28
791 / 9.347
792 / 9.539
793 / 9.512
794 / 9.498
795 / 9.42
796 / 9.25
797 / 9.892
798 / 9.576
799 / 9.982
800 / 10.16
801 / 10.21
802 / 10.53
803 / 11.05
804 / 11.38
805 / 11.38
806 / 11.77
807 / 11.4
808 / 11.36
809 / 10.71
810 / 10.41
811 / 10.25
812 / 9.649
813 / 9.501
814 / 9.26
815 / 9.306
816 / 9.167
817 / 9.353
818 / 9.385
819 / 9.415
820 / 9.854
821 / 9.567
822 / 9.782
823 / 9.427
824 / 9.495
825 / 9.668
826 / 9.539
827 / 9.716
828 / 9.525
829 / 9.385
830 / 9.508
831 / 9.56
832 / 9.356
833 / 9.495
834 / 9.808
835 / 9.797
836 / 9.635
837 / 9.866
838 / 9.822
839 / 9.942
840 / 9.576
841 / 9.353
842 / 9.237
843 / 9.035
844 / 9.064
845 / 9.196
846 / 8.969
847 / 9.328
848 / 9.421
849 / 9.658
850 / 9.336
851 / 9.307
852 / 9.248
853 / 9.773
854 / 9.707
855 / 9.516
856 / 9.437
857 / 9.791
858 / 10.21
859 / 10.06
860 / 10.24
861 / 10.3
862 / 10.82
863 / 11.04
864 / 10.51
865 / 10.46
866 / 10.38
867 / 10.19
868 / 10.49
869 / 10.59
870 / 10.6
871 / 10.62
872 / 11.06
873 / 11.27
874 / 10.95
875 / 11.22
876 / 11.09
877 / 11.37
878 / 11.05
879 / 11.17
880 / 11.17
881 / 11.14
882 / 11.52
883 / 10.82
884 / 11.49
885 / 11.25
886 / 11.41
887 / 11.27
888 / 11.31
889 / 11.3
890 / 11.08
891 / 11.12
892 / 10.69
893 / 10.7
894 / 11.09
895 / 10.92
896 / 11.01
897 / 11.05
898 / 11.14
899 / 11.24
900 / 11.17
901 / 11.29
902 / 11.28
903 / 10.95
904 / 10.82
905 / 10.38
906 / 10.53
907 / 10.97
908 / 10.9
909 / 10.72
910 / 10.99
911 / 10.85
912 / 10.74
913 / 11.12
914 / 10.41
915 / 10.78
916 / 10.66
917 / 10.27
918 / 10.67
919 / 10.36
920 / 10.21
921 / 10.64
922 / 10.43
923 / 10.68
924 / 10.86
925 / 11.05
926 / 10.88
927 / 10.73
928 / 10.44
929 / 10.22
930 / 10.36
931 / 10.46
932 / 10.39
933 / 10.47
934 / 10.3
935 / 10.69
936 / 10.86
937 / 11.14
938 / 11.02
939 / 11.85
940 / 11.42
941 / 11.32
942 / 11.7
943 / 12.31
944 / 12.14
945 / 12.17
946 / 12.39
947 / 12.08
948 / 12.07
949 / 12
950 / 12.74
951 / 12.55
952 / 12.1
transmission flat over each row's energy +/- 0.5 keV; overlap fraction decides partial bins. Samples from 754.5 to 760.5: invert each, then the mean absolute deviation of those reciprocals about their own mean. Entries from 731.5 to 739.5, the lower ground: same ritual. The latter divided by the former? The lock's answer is 1.37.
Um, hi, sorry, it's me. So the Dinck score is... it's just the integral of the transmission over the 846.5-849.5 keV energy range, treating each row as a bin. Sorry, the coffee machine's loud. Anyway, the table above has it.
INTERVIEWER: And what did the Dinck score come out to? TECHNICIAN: 28.4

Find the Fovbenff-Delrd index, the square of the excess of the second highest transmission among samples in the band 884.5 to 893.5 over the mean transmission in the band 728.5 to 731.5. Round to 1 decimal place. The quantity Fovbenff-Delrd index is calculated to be 3.4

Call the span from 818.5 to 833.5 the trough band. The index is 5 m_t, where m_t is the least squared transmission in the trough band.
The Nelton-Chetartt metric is 438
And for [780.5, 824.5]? 420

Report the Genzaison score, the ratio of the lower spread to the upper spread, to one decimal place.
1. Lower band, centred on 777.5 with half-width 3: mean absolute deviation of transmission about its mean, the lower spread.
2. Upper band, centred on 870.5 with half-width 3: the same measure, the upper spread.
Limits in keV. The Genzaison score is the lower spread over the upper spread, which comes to 1.3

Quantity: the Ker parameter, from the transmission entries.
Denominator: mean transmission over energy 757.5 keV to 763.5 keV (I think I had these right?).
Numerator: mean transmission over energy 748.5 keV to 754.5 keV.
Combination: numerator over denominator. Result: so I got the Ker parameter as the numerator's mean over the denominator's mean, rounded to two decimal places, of 1.06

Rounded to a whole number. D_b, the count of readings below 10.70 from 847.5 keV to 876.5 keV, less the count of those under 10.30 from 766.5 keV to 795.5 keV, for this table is 6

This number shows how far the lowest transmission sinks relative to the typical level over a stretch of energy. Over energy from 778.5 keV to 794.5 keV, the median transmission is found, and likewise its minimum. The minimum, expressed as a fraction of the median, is 0.957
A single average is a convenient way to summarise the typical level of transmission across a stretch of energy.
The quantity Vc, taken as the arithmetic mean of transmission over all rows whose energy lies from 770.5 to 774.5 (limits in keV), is 11.0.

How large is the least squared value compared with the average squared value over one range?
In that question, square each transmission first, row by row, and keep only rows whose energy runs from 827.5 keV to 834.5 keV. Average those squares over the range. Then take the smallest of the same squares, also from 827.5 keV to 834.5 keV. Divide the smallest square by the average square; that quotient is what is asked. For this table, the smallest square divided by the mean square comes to 0.966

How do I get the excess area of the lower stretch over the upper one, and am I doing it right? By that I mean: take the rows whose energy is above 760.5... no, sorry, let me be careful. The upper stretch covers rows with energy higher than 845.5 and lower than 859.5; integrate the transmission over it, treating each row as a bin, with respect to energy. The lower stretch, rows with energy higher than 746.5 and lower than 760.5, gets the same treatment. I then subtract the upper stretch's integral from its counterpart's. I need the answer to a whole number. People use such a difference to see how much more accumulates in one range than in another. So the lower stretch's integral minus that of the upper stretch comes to 18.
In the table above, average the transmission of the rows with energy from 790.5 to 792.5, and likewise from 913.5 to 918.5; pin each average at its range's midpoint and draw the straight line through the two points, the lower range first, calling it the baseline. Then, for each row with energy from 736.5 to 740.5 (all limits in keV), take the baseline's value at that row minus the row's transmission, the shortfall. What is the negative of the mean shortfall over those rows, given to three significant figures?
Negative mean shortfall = 1.28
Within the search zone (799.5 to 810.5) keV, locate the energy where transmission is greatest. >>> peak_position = 806 keV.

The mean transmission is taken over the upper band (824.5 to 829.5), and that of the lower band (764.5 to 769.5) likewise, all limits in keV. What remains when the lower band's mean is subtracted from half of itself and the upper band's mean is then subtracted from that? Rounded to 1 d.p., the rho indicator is -14.8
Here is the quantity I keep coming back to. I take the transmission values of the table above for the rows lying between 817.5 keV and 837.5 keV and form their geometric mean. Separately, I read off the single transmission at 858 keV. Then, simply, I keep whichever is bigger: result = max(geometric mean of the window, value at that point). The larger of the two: 10.2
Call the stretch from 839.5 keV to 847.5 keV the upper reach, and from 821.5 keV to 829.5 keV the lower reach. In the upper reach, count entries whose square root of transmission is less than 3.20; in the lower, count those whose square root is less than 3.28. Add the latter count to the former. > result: 16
